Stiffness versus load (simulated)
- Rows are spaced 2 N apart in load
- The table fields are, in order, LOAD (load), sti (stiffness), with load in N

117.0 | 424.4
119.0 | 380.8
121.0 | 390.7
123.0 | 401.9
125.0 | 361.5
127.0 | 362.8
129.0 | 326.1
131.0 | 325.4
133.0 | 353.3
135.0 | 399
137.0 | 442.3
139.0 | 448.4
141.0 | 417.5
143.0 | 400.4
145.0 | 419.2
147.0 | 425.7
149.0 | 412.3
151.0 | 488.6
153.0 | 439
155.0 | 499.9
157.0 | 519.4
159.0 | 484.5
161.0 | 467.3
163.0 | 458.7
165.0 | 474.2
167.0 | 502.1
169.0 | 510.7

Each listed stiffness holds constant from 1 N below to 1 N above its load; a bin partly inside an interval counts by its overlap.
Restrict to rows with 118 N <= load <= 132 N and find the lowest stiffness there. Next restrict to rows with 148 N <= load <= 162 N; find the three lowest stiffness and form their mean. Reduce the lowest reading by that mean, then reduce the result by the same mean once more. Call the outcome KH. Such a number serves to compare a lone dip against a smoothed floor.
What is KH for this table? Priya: -554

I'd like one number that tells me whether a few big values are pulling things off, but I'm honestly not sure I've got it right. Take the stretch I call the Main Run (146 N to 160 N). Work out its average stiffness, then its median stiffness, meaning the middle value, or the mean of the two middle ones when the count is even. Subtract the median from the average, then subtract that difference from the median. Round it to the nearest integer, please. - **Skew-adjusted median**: 502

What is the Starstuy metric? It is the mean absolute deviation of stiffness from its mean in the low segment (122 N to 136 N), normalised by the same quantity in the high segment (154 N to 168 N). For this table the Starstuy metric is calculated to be 1.3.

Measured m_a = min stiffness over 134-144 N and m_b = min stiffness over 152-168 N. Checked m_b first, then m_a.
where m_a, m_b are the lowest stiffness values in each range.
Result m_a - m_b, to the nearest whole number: -40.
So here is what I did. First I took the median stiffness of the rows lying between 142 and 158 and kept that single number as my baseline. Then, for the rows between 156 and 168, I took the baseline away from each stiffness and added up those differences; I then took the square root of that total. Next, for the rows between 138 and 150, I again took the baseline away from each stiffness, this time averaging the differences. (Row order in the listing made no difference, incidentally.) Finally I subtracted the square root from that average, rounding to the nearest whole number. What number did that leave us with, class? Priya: -29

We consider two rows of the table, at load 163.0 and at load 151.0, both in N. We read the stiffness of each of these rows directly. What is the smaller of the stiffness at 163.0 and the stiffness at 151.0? 459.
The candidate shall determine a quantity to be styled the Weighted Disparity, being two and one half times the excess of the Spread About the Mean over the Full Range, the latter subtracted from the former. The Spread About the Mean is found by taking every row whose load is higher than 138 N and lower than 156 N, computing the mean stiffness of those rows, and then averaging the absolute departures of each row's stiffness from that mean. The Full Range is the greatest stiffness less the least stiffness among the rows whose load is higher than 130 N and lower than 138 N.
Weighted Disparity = -226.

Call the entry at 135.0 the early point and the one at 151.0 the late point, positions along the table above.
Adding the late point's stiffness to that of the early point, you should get 888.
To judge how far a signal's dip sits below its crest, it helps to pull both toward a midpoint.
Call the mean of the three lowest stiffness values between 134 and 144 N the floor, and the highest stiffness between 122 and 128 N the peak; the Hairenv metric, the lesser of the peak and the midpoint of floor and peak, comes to 402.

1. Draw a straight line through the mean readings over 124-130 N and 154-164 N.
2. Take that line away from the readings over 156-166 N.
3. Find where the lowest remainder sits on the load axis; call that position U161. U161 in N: 163.0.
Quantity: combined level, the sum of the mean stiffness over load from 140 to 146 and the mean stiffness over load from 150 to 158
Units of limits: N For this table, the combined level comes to 899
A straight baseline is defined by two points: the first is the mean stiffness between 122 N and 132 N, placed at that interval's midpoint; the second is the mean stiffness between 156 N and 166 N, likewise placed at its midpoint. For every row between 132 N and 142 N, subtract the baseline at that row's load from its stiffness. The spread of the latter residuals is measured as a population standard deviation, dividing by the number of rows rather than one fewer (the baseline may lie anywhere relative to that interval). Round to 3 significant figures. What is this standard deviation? 27.6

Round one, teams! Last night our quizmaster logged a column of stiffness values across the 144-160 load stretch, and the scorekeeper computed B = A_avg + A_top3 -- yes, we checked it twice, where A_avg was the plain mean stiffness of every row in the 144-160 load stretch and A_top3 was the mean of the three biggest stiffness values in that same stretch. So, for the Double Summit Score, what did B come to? 964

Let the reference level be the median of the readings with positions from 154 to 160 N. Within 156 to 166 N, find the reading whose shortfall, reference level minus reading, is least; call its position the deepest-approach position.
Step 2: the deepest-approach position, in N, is 157.0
